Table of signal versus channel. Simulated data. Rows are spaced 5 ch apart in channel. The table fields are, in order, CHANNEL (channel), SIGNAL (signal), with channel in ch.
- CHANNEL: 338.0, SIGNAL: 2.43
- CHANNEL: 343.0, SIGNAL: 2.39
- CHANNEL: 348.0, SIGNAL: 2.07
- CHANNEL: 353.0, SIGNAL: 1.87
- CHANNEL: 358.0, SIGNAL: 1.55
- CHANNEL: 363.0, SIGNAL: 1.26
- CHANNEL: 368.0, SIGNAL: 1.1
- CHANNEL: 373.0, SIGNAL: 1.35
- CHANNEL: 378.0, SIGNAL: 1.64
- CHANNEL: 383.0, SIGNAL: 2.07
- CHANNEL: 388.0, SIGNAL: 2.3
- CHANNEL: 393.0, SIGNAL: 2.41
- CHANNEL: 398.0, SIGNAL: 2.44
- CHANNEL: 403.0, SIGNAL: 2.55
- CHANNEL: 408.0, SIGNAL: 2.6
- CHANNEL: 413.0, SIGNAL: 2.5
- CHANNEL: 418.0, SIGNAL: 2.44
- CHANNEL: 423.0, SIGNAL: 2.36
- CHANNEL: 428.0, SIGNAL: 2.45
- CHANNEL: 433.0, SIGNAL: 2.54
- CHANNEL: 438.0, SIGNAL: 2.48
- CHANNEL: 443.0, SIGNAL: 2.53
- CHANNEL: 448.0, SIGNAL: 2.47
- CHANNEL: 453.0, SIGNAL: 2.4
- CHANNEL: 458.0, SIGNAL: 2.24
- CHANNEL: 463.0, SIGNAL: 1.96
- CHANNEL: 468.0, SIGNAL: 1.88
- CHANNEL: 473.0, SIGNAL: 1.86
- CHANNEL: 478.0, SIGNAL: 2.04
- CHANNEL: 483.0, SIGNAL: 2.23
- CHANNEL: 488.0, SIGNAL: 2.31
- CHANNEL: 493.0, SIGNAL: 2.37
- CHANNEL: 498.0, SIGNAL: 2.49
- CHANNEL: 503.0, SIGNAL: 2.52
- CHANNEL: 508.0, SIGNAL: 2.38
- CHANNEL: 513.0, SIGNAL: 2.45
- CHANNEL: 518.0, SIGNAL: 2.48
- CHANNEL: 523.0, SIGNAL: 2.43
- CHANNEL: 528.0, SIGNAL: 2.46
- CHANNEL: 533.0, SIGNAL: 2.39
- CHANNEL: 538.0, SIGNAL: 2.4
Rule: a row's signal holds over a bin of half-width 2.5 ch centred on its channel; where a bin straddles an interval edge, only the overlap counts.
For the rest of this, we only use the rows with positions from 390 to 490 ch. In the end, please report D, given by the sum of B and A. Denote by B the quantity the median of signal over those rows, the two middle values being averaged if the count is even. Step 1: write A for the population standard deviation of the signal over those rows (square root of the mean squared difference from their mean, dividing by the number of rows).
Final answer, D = 2.65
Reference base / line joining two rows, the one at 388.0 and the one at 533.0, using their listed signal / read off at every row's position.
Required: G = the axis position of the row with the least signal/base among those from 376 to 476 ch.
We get 378.0 ch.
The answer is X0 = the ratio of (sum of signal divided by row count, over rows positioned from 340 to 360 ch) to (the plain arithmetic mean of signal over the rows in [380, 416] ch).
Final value 0.8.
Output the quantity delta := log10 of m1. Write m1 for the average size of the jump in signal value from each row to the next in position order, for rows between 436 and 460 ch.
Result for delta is -1.07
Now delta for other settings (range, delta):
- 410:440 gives -1.12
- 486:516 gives -1.08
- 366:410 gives -0.73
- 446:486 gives -0.85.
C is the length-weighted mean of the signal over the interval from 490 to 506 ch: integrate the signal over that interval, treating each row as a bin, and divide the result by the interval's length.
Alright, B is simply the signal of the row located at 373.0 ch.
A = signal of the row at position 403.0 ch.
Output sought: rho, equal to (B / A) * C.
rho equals 1.3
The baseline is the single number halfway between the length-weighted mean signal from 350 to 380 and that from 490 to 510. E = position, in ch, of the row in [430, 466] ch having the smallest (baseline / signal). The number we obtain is 433.0 ch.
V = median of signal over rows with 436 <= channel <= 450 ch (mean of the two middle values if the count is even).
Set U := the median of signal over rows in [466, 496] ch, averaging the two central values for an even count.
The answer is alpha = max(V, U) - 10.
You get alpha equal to -7.52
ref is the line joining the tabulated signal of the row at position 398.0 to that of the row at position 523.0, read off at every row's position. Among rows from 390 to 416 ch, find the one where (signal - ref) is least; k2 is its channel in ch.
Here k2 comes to 393.0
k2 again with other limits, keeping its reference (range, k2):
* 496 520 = 508.0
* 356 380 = 368.0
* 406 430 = 423.0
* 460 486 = 473.0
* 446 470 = 468.0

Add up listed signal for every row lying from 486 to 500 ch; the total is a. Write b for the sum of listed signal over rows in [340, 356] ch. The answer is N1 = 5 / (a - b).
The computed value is 6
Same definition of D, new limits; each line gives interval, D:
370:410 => 2.78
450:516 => 2.53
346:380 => 1.87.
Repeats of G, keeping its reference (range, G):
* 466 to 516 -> 473.0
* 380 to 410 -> 383.0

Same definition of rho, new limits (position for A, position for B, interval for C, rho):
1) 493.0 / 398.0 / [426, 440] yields 2.6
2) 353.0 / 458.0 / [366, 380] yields 1.6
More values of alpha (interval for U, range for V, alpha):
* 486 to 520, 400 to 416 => -7.45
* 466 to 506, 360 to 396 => -7.73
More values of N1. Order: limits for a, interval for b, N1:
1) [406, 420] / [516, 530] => 29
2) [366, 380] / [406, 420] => -1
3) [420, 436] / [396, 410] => -21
